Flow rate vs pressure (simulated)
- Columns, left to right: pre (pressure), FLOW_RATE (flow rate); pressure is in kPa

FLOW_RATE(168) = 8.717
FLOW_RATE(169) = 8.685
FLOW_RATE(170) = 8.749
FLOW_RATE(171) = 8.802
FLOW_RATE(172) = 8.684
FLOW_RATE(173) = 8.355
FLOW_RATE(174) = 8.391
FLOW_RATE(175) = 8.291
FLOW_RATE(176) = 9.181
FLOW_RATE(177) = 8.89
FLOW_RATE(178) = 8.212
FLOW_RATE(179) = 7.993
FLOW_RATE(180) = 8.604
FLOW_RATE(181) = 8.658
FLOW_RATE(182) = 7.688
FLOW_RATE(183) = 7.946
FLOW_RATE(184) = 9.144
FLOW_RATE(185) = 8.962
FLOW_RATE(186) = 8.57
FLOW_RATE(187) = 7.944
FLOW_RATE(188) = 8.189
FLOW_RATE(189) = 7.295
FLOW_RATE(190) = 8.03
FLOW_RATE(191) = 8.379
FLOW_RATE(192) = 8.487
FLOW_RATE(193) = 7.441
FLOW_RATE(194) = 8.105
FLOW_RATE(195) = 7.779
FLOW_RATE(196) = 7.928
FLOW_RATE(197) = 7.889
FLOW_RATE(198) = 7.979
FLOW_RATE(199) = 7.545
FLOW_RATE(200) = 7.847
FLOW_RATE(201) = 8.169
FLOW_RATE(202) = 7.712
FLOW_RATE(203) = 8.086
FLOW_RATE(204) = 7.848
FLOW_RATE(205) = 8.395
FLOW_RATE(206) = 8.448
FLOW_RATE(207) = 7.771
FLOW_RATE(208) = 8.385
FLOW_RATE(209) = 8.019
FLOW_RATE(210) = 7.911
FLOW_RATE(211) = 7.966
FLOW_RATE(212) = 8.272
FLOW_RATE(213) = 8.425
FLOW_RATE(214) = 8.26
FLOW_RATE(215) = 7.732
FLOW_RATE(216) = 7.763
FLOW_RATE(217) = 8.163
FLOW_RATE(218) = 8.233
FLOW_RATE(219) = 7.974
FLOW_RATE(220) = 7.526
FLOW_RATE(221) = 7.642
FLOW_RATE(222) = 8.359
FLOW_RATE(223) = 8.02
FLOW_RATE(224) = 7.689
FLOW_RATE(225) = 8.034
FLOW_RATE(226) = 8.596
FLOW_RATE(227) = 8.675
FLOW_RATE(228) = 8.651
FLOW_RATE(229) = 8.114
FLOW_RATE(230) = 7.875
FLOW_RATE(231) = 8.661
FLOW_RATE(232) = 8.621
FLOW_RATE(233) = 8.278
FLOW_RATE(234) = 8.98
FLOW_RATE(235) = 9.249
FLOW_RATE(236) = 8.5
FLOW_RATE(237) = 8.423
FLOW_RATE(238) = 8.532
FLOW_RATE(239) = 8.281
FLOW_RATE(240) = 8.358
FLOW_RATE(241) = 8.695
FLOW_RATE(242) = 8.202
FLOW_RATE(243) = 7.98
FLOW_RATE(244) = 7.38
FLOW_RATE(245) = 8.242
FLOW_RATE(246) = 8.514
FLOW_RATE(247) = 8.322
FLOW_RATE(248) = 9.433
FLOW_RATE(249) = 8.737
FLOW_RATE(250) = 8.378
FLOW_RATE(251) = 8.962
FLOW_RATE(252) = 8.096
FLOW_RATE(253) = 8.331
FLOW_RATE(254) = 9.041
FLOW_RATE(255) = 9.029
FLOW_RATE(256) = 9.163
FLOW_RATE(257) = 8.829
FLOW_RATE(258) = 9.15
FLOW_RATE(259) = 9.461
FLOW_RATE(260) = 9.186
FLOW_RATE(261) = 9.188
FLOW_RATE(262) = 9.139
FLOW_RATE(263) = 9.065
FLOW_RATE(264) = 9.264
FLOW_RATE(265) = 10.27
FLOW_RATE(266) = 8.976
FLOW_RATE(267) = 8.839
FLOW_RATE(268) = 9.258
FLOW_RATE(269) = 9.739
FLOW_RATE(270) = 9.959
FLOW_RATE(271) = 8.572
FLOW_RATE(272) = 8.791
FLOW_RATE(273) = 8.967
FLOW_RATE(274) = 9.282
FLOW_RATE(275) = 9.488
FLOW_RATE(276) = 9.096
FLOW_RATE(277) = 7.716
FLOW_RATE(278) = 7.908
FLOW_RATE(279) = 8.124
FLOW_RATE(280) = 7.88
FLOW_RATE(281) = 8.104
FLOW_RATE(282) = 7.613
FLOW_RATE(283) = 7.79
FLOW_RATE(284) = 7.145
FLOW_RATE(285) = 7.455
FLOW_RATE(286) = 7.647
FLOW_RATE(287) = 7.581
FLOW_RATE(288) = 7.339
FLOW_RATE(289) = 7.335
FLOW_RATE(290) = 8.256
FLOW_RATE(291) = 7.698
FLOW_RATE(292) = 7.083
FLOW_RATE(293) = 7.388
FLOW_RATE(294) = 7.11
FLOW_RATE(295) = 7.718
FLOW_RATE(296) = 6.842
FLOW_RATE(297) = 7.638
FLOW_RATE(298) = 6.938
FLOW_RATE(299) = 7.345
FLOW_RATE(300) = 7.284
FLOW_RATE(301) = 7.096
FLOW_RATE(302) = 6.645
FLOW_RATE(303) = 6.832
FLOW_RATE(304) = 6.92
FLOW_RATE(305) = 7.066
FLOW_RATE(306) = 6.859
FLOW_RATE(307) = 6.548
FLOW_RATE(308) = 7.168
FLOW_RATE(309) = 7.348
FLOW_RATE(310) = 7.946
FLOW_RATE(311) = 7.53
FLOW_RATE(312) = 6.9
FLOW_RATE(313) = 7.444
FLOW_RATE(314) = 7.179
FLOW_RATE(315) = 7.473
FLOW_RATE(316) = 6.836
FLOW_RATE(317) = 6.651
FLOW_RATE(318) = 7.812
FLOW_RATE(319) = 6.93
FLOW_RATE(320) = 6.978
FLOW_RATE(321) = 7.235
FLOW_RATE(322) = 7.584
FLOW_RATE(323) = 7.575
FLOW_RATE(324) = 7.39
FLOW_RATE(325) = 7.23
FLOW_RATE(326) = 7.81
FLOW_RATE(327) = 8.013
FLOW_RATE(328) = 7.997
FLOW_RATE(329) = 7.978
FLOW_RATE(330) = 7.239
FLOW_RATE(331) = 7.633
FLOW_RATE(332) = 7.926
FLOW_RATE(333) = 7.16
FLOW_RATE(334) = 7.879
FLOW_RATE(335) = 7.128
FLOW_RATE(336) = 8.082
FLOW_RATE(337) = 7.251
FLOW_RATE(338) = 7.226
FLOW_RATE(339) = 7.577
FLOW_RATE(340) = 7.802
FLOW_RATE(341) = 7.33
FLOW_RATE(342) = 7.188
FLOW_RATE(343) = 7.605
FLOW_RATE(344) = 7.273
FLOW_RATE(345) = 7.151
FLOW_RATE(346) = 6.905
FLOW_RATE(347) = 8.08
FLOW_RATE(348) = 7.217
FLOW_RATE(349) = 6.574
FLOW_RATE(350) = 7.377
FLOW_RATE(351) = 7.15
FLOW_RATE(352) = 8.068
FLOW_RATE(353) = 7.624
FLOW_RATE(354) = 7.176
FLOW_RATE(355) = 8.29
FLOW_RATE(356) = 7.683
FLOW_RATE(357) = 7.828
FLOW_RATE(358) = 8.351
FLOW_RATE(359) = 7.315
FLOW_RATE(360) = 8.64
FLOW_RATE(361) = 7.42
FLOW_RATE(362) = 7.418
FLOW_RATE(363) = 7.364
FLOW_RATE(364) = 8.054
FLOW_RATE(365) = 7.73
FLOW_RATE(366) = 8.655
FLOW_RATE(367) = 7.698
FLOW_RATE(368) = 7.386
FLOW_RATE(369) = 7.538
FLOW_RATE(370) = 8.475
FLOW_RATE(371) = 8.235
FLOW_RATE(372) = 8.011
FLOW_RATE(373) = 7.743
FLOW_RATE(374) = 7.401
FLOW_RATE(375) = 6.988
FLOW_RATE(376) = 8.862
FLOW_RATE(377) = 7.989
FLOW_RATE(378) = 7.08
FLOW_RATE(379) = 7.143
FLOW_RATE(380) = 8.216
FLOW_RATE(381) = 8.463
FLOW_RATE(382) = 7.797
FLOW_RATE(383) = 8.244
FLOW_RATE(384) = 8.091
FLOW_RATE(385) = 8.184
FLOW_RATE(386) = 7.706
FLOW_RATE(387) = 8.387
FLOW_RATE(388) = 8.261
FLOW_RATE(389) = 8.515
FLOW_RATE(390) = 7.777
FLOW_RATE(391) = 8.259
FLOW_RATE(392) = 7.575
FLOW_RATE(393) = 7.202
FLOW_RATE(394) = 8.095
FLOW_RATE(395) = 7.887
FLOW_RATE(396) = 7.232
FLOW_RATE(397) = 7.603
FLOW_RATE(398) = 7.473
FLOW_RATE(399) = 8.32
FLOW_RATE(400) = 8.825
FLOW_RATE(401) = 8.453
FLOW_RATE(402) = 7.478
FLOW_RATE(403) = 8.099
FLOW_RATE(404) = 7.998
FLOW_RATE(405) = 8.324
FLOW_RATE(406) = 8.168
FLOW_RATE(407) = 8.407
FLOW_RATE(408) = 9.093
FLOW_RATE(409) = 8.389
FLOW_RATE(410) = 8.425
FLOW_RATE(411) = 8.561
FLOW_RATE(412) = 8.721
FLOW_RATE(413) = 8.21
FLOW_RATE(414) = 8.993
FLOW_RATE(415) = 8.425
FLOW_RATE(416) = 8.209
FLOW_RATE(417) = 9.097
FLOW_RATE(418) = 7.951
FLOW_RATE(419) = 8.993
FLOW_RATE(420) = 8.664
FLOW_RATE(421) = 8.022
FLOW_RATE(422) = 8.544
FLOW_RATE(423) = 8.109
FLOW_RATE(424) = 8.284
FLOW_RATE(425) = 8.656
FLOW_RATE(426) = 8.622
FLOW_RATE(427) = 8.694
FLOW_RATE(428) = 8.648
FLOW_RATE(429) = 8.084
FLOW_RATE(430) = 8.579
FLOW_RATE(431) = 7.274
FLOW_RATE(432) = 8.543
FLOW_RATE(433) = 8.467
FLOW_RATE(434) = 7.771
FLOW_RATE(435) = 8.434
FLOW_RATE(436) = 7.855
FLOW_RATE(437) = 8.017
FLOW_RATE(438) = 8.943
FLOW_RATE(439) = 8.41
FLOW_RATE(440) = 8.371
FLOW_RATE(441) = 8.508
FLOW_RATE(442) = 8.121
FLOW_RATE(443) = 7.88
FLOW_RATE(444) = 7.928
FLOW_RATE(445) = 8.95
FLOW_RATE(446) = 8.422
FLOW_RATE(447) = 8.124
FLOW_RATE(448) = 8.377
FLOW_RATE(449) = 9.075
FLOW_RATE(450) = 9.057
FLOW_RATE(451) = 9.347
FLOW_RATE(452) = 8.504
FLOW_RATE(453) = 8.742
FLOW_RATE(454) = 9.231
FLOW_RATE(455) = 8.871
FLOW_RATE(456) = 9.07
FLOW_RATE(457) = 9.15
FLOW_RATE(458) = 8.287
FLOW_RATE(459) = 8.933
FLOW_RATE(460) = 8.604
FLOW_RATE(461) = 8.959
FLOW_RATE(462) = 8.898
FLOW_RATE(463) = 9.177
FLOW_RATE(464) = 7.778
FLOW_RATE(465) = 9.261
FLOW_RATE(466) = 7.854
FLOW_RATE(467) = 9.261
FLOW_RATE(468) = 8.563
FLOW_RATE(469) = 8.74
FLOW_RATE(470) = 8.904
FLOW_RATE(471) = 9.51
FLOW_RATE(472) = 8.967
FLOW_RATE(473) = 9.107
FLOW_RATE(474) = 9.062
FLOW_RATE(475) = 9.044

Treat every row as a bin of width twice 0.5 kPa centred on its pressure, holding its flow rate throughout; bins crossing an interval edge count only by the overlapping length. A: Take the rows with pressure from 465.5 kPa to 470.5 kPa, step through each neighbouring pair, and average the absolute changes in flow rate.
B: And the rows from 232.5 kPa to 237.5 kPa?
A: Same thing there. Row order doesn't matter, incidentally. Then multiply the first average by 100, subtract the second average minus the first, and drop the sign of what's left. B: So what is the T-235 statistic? 61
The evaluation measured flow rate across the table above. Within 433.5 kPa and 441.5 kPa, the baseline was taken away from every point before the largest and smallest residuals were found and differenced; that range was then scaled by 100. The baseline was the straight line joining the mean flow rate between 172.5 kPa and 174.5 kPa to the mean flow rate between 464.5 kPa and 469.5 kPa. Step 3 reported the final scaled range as 117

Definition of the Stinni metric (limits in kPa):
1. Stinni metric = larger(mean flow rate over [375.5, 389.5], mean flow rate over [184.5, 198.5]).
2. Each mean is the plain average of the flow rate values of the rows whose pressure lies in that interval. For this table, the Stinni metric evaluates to 8.1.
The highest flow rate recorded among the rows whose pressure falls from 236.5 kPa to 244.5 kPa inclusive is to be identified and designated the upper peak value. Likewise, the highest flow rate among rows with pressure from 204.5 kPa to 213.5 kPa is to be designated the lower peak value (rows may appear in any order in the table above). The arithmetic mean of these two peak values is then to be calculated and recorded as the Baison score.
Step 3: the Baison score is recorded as 8.6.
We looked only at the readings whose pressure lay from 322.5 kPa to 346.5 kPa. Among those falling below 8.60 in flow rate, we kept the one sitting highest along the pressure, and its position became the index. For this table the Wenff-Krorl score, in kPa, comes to 346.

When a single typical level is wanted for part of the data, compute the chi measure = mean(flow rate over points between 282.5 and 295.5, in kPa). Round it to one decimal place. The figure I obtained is 7.5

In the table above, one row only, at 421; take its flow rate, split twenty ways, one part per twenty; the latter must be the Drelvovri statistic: 0.40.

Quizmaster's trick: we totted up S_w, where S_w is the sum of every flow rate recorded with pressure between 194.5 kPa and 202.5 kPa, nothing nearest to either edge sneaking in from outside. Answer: 63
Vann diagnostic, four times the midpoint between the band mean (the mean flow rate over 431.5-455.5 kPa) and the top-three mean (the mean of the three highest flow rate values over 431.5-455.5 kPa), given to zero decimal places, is 35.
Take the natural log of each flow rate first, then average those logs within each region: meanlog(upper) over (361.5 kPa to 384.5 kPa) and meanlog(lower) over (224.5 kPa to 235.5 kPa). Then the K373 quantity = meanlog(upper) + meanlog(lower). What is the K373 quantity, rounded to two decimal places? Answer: 4.20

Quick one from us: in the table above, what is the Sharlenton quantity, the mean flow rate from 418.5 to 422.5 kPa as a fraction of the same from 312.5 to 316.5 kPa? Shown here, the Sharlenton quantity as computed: 1.18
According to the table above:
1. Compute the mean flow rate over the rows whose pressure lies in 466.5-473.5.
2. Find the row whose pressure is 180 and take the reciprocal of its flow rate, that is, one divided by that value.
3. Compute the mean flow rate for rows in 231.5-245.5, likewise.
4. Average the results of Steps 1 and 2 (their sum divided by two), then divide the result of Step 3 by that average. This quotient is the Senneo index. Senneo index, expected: 1.84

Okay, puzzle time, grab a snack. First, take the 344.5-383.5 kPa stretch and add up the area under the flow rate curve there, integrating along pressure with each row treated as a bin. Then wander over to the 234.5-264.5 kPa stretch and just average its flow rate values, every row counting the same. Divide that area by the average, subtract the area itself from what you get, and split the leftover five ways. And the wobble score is -53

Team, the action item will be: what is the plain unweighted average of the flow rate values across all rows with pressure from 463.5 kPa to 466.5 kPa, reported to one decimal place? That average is 8.3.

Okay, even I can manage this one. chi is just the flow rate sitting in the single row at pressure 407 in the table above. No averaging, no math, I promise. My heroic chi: 8.407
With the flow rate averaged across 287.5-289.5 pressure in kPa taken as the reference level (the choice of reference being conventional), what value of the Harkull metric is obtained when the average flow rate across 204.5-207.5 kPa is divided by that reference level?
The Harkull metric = 1.12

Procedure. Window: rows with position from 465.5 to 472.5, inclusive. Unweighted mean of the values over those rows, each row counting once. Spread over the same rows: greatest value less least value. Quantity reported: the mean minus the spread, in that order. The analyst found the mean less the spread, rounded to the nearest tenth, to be 7.2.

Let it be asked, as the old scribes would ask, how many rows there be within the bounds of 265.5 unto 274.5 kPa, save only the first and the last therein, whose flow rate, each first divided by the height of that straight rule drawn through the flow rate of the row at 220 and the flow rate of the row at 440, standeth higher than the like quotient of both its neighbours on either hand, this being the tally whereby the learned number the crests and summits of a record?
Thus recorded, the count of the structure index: 1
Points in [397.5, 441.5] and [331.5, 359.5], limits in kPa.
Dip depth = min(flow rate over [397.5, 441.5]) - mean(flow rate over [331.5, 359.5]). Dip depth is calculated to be -0.2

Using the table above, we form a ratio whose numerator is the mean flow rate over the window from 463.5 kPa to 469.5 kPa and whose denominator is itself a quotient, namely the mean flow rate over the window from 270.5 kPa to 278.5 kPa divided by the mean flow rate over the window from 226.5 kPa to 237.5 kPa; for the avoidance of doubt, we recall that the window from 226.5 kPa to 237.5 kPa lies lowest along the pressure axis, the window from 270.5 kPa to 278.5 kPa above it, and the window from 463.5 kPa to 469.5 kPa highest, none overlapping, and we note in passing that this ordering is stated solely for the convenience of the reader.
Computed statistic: 8.4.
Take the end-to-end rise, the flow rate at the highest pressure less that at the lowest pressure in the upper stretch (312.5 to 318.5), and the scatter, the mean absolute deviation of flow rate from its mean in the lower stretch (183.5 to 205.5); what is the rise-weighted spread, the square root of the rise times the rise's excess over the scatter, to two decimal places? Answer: 0.11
